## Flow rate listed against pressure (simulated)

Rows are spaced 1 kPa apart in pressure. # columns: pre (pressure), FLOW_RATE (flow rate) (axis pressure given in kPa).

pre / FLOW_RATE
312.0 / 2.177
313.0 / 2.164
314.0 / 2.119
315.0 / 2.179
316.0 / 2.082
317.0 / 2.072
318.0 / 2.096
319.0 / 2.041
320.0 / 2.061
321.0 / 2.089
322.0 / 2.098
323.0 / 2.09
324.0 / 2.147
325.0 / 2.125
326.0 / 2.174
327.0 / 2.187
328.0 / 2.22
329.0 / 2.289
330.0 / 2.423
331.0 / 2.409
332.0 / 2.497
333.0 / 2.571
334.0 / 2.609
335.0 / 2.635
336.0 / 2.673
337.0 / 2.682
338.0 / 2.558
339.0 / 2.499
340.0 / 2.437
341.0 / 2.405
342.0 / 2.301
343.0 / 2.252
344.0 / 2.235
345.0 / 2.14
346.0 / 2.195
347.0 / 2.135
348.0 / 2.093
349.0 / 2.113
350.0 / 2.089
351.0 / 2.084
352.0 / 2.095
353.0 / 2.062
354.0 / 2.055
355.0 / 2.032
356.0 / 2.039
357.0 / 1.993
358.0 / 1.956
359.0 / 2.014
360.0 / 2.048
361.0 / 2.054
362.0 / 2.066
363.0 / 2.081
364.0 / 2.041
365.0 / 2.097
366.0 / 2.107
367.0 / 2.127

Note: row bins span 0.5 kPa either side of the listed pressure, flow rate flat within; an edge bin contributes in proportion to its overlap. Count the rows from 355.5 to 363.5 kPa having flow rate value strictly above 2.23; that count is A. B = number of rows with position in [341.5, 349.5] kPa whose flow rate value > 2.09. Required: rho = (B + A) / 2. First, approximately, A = 0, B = 8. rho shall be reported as 4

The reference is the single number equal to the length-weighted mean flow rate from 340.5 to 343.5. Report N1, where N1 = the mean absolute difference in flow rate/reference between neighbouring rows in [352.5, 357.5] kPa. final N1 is 0.009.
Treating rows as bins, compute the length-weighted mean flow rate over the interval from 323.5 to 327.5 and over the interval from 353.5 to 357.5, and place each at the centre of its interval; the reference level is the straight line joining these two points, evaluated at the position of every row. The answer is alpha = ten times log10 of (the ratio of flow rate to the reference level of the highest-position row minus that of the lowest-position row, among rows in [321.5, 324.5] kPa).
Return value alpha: -16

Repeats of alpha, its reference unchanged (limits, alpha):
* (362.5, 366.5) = -17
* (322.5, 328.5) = -12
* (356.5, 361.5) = -14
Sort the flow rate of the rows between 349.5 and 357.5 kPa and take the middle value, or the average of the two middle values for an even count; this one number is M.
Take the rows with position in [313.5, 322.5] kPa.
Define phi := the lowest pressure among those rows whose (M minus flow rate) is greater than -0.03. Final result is 316.0 kPa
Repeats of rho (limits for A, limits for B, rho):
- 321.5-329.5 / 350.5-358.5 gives 1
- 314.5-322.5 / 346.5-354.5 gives 2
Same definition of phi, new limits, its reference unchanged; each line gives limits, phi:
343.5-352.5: 351.0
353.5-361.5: 354.0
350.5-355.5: 351.0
